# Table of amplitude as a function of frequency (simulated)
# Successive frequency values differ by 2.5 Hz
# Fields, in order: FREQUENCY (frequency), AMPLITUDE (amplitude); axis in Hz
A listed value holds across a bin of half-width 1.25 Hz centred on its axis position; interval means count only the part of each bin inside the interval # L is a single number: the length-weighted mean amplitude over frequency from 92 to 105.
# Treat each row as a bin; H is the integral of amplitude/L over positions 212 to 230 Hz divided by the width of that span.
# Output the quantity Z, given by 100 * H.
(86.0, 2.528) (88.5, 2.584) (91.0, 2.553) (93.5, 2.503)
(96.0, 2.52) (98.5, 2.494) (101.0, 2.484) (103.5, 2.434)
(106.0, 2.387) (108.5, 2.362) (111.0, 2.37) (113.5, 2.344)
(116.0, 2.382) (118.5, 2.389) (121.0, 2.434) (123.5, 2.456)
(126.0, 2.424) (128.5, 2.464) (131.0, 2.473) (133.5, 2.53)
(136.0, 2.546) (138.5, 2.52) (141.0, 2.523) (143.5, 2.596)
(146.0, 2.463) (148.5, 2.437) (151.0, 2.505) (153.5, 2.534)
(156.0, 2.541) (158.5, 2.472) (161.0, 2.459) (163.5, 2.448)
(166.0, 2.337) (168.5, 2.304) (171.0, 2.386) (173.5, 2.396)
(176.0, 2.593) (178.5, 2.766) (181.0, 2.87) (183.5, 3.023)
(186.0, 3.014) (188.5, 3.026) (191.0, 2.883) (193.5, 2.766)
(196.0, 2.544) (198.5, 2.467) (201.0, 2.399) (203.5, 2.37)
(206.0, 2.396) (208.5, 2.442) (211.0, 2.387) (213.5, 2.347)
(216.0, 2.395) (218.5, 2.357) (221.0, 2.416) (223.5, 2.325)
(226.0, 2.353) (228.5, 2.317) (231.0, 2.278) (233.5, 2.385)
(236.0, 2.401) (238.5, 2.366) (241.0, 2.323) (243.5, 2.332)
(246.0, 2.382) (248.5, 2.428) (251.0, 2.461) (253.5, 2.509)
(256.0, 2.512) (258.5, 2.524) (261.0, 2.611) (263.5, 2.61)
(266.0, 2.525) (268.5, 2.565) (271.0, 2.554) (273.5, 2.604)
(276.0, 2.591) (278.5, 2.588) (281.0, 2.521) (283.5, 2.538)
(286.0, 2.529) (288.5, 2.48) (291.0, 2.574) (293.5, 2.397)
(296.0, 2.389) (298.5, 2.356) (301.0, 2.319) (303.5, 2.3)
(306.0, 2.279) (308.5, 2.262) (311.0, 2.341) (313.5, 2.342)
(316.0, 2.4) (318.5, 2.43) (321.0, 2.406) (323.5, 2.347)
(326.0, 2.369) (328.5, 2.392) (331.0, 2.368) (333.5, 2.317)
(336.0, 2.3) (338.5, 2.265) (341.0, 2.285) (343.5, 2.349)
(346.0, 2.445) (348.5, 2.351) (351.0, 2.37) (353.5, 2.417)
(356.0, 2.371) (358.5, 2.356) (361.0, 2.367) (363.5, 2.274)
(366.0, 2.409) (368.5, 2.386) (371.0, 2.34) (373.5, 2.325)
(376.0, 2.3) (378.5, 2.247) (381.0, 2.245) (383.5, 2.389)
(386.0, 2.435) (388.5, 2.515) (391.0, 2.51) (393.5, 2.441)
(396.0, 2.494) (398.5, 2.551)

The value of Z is 95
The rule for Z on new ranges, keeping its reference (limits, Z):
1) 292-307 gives 94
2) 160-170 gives 96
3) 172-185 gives 110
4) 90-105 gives 100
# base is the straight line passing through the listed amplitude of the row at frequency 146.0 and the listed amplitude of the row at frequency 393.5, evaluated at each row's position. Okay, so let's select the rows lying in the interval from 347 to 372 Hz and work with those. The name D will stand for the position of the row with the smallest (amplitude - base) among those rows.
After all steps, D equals 363.5 Hz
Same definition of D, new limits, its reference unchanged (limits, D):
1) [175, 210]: 203.5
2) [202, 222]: 213.5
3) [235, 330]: 308.5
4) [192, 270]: 231.0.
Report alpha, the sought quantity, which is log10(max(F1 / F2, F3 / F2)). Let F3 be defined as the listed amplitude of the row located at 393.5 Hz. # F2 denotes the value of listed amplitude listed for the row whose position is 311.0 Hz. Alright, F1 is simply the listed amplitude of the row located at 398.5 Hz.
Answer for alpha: 0.037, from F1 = 2.551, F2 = 2.341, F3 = 2.441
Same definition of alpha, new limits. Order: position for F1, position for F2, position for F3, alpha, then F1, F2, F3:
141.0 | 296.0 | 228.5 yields 0.024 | 2.523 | 2.389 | 2.317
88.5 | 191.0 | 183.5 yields 0.021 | 2.584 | 2.883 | 3.023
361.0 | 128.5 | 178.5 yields 0.050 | 2.367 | 2.464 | 2.766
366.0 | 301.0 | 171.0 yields 0.017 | 2.409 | 2.319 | 2.386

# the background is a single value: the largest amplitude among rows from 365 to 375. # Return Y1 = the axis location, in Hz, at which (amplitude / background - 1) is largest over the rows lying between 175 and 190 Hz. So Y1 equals 188.5 Hz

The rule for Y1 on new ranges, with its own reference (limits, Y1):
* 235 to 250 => 248.5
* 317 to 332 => 318.5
